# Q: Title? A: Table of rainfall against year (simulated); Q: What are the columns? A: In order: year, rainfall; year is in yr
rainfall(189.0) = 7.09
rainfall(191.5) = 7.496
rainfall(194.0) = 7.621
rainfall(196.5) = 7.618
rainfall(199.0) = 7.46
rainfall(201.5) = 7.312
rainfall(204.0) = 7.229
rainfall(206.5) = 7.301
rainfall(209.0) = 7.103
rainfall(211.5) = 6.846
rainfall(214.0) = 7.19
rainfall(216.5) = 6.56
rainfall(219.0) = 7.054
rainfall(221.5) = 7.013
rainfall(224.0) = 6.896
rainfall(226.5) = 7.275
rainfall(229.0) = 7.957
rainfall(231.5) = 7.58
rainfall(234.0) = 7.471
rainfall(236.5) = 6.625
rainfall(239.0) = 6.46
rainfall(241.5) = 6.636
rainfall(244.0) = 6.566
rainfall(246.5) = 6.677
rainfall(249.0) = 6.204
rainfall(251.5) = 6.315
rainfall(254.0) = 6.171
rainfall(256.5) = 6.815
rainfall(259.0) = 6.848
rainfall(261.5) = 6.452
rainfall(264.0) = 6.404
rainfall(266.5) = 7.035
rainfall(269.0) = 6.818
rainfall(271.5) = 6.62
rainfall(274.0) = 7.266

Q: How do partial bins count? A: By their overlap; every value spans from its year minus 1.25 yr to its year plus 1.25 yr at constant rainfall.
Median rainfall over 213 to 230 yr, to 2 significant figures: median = 7.1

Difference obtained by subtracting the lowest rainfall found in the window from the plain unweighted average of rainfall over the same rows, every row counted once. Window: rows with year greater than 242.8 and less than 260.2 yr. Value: 0.34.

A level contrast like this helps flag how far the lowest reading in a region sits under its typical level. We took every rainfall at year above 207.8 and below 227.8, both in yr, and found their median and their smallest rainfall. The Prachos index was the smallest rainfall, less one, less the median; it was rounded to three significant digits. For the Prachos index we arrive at -1.47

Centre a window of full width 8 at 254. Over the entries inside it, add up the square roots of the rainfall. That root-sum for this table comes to 7.61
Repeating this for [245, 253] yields 7.59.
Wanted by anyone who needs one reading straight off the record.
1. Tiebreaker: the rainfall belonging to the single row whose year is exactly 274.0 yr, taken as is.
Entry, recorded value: 7.266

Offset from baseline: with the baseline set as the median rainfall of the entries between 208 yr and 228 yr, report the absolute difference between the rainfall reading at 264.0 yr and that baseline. 0.63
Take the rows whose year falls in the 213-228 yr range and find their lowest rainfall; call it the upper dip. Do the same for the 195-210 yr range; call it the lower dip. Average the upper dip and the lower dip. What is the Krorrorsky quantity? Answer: 6.83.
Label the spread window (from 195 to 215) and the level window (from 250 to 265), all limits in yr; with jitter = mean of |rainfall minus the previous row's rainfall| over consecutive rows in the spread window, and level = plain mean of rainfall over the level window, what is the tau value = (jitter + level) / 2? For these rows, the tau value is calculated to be 3.34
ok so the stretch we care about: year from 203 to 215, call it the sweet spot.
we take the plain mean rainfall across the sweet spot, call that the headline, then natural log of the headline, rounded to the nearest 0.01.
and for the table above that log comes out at 1.96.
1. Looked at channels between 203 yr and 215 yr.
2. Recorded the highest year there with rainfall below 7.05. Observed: 211.5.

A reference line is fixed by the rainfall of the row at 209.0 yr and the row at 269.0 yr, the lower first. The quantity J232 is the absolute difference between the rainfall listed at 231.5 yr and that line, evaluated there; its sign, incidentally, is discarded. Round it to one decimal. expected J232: 0.6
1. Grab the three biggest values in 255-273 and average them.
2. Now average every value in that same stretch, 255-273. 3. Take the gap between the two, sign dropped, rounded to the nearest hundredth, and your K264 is 0.19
